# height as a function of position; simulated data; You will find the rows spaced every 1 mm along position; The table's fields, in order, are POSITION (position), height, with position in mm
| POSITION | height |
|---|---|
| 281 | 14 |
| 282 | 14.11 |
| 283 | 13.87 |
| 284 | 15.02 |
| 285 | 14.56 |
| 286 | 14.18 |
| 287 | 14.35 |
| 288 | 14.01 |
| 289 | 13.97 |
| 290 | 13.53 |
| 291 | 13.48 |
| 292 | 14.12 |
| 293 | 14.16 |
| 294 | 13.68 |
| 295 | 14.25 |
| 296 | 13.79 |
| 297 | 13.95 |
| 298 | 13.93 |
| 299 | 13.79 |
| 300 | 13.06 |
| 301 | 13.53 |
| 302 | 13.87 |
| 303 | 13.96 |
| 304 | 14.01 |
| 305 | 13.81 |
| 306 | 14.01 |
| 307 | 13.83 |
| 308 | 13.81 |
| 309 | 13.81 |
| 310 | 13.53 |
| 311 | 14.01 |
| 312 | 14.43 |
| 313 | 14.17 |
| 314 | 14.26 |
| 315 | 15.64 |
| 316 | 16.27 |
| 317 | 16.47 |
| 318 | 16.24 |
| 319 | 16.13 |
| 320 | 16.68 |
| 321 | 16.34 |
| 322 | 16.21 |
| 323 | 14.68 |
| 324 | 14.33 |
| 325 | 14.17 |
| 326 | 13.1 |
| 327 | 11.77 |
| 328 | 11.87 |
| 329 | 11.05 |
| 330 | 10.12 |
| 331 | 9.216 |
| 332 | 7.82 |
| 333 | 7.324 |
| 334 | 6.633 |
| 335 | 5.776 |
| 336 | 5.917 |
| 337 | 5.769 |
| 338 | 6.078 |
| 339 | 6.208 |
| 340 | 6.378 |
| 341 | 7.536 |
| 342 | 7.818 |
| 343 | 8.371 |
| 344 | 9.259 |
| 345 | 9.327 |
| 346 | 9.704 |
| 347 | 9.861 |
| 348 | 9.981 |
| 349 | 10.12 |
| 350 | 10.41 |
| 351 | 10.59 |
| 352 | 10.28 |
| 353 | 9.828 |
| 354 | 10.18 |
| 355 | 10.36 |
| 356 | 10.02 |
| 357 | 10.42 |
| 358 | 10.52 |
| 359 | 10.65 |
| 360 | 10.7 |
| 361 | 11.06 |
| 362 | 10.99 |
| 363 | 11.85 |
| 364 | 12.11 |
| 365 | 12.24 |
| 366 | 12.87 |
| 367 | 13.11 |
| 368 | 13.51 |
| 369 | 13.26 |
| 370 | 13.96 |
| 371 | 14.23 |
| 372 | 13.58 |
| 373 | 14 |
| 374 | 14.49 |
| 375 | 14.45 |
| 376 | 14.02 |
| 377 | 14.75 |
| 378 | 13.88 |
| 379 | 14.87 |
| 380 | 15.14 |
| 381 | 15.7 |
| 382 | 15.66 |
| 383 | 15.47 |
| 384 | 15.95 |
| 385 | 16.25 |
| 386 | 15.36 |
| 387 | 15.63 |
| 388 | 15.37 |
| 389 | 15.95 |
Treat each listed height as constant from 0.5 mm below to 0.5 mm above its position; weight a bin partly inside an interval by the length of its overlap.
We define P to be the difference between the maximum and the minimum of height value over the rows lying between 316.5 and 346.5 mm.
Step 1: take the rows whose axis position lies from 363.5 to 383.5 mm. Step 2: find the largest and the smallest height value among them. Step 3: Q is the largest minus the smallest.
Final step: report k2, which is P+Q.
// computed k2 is 15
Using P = 11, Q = 3.6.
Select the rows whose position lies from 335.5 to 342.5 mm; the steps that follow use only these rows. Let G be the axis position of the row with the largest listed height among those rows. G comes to 342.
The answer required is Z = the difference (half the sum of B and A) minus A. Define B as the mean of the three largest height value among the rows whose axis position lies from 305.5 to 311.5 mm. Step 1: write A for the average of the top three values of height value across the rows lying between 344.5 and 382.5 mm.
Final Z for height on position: -0.8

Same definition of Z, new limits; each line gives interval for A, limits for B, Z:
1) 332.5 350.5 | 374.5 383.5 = 2.7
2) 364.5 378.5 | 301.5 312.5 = -0.2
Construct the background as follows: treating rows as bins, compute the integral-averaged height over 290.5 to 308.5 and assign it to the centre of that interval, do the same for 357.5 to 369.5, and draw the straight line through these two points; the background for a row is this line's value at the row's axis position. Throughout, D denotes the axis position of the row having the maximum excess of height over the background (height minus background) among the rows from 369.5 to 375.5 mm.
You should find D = 374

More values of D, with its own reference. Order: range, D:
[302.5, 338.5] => 320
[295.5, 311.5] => 311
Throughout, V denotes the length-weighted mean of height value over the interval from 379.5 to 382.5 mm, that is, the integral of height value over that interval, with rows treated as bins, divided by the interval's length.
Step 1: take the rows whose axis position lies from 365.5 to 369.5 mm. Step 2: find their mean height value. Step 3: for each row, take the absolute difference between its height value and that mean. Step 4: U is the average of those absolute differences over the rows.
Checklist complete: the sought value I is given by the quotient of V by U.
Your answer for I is 78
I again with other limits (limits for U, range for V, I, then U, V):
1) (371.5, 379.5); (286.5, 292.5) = 36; 0.4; 13.9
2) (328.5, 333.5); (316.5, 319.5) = 13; 1.2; 16.3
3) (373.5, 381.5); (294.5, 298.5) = 31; 0.5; 14.0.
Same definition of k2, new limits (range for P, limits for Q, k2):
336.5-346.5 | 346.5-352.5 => 5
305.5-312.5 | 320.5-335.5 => 11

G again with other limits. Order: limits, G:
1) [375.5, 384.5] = 384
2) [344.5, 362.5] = 361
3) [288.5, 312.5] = 312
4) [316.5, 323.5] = 320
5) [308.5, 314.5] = 312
